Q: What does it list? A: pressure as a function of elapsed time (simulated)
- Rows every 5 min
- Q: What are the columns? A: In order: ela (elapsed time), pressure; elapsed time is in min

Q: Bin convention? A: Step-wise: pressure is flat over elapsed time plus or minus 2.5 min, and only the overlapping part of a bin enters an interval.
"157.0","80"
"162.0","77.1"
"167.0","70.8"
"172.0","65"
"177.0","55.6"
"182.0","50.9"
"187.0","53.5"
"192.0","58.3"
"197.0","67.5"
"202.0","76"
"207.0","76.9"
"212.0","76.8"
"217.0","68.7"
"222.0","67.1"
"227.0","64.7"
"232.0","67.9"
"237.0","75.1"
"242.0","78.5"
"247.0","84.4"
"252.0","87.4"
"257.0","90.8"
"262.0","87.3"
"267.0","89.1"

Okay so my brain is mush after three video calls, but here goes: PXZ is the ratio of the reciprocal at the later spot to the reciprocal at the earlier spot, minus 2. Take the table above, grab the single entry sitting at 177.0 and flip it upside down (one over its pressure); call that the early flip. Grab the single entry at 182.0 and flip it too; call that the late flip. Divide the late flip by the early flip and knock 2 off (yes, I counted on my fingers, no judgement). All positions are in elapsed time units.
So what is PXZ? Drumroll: -0.91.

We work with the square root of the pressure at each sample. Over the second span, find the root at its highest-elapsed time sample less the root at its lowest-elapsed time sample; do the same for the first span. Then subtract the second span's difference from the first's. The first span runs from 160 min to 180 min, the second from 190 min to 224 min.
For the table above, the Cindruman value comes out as -1.9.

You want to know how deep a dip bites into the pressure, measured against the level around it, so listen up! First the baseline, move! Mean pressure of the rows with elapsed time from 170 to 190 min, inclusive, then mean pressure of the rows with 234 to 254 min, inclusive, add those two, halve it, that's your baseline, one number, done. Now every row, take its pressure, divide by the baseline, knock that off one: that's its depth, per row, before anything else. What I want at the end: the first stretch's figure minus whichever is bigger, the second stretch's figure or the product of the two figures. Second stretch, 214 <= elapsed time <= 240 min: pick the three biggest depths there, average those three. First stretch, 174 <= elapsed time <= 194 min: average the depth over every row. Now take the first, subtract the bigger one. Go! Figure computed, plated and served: 0.17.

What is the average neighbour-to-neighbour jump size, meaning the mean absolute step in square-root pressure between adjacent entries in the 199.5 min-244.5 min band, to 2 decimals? 0.20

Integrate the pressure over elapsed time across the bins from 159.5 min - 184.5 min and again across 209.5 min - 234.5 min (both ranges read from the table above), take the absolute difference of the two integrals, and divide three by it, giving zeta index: 0.023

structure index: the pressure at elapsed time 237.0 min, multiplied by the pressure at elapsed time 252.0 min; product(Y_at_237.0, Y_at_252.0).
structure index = 6564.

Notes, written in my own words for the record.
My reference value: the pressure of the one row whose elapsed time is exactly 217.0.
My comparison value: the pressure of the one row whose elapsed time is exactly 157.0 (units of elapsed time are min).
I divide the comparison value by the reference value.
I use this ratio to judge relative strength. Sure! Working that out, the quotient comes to 1.16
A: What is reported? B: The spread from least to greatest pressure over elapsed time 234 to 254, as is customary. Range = 12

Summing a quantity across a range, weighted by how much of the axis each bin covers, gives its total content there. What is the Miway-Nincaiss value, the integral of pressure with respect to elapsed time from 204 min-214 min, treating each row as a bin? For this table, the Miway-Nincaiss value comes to 768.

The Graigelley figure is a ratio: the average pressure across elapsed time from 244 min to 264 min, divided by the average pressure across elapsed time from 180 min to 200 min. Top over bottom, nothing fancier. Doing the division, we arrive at 1.5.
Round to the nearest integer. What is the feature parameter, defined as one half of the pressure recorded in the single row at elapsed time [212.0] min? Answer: 38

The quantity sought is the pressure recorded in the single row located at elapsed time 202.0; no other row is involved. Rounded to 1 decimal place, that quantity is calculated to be 76.0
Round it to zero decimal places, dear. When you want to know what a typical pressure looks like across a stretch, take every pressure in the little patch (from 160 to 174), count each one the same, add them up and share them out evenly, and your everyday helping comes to 71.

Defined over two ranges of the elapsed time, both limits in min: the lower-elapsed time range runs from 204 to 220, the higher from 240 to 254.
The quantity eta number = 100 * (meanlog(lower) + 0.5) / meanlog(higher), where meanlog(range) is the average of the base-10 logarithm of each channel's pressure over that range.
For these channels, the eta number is 123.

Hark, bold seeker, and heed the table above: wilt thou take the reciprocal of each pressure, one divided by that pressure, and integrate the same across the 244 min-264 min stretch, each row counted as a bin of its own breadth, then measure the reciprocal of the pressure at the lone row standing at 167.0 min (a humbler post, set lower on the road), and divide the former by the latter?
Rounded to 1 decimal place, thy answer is 16.2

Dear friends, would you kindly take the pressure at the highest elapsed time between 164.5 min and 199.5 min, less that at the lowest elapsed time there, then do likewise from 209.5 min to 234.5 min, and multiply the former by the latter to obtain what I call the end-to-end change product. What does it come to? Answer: 29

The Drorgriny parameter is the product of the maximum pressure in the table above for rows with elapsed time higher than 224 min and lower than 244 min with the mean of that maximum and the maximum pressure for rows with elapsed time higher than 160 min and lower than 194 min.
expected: 6107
